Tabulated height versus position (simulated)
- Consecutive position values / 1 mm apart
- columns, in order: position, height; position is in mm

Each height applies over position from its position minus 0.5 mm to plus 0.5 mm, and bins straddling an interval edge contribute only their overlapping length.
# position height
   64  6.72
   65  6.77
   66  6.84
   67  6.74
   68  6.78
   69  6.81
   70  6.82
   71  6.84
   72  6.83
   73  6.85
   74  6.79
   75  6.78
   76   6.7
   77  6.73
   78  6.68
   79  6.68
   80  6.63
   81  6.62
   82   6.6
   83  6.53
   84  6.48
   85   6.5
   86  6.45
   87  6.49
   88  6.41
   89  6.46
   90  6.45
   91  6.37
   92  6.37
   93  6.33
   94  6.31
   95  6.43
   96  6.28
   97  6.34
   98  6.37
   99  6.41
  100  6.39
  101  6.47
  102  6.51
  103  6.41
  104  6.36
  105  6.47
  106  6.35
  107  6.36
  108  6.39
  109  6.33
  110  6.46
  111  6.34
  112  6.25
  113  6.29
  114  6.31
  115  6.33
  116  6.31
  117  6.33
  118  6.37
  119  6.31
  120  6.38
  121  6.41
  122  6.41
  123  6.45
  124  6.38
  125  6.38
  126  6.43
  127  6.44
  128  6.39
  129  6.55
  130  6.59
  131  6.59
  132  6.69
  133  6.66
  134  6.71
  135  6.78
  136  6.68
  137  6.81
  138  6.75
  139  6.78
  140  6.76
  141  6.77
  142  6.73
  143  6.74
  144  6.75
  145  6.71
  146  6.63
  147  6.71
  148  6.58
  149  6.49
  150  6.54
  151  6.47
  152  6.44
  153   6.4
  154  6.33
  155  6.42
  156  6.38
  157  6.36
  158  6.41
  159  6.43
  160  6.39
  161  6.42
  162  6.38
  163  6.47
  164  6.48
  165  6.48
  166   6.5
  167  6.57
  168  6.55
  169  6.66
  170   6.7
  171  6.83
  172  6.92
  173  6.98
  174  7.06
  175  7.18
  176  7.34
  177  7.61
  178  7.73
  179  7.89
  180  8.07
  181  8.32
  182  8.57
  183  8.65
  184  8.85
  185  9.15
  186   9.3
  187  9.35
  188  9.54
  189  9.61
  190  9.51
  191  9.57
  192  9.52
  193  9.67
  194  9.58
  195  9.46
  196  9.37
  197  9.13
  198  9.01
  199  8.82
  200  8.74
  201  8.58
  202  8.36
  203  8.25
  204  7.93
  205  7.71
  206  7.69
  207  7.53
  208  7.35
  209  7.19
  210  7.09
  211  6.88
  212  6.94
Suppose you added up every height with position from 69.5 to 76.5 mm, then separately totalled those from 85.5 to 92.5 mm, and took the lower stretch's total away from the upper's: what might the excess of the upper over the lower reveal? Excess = -2.6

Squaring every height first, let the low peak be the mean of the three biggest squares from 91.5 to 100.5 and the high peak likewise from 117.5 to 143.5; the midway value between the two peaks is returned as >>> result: 43.6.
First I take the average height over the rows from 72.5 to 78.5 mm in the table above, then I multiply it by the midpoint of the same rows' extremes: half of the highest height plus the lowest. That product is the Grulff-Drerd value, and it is 45.7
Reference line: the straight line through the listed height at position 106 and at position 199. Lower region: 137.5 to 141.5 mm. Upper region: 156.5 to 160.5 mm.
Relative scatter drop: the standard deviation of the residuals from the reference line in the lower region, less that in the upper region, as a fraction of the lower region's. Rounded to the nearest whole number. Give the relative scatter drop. 0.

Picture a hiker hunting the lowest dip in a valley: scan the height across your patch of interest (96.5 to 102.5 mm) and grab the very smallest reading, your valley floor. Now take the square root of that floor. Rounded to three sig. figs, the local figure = 2.52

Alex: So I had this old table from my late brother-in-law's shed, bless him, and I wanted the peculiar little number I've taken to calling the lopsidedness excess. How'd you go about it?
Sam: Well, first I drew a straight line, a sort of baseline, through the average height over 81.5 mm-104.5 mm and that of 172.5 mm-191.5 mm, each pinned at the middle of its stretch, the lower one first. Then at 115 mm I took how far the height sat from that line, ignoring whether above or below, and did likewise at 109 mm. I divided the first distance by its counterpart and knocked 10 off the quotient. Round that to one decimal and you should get -8.7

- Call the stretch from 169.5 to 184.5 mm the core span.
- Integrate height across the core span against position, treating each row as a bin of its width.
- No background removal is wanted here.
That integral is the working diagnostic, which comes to 115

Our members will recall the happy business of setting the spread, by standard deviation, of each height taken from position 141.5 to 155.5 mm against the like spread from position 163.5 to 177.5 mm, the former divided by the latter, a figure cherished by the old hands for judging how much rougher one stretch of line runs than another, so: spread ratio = 0.41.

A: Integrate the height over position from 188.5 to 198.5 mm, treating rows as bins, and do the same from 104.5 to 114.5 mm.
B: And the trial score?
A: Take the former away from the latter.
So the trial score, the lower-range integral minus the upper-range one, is -30.9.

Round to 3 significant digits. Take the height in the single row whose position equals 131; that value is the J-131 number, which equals 6.59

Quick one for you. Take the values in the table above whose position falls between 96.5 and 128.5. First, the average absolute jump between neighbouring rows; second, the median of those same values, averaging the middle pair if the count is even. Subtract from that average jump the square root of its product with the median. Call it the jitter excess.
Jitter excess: -0.52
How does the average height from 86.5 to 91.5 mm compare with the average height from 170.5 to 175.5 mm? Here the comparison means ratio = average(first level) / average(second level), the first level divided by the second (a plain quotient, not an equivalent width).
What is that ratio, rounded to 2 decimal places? 0.92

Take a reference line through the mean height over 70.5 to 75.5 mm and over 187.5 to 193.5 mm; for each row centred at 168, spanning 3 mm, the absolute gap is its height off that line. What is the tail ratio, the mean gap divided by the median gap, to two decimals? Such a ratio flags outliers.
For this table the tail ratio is 1.00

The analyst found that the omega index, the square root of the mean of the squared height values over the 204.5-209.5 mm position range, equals 7.5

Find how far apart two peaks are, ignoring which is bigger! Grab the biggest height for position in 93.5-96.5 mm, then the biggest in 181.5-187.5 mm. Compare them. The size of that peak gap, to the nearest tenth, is 2.9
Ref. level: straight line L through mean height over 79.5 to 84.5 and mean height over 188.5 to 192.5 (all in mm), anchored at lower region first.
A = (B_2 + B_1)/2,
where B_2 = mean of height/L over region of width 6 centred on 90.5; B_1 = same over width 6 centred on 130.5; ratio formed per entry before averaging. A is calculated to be 0.886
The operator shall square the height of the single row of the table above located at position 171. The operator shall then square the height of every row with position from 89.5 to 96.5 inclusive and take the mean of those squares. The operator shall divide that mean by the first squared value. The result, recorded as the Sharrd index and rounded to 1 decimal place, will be 0.9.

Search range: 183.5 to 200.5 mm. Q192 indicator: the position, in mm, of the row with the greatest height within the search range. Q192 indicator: 193 mm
